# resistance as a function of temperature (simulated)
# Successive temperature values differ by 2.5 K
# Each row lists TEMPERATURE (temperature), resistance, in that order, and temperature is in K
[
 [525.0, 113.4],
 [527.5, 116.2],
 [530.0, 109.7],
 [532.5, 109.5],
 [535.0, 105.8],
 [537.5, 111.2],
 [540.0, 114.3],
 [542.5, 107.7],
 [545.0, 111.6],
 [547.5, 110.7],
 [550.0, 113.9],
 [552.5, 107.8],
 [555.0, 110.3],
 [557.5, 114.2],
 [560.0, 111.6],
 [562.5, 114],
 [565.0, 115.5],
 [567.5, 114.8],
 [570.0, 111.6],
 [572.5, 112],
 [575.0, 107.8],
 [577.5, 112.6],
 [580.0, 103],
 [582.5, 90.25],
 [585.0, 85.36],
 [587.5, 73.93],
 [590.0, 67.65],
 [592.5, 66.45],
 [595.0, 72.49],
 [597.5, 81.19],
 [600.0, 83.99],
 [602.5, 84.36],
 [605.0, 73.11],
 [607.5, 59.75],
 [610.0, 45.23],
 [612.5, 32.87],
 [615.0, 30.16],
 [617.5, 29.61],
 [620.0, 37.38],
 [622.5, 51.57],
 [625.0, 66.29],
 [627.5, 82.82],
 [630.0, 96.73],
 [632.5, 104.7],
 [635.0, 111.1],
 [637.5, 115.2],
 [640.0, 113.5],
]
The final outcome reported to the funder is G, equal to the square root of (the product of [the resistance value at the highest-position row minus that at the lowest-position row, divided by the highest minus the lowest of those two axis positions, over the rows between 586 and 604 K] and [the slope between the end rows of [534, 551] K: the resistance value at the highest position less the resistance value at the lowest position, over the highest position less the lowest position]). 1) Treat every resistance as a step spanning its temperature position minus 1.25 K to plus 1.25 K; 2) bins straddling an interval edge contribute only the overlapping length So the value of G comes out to 0.6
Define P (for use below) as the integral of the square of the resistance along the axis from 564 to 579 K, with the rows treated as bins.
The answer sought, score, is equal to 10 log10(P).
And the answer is 52.8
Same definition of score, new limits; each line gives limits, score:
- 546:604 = 57.6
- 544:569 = 55.0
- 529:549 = 53.8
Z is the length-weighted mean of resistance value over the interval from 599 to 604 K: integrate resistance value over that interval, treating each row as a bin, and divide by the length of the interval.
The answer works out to 84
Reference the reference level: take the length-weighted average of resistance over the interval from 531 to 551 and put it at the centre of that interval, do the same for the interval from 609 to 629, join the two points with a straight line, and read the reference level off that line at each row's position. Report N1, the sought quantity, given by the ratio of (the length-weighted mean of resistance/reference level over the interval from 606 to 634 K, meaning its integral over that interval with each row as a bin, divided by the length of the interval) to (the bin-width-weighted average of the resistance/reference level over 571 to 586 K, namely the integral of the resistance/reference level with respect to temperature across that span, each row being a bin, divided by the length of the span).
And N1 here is 1.05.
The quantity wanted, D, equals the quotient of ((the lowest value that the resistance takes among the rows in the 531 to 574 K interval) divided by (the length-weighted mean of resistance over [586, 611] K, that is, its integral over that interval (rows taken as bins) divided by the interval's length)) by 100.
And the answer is 0.015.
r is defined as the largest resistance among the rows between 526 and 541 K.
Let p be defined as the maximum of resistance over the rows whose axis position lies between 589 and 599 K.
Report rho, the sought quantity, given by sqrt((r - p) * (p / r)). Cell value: 4.95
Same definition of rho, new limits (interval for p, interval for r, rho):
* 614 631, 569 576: 3.63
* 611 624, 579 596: 5.07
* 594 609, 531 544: 4.70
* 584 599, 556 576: 4.72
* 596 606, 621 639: 4.75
